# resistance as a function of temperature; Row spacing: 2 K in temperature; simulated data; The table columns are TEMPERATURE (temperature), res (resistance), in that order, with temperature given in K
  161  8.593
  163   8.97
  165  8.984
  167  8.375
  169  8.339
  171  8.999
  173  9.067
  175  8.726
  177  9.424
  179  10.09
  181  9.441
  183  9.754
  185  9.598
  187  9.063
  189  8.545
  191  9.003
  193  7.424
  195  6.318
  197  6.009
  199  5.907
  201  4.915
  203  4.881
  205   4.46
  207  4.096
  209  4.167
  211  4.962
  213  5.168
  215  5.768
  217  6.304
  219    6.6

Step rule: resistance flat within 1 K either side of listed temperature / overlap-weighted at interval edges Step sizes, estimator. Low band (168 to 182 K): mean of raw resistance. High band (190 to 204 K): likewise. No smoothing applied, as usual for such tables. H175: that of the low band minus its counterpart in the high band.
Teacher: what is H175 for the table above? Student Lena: 2.8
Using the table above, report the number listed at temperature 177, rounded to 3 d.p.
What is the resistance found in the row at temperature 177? 9.424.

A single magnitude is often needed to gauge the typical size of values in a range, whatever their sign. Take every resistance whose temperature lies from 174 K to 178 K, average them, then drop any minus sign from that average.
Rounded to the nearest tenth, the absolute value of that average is 9.1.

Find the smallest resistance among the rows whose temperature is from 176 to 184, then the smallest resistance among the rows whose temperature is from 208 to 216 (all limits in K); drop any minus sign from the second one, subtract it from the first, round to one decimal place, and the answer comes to 5.3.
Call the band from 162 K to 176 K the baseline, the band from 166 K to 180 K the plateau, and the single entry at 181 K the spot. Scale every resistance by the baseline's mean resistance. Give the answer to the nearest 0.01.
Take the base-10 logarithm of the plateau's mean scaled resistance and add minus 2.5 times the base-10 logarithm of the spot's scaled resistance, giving -0.07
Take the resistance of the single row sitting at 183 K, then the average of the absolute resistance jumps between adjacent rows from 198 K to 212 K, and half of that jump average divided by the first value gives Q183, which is 0.023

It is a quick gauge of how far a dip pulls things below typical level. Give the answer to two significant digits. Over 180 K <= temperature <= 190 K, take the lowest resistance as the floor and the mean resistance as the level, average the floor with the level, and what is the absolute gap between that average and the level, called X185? 0.37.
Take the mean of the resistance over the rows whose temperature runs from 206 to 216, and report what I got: 4.8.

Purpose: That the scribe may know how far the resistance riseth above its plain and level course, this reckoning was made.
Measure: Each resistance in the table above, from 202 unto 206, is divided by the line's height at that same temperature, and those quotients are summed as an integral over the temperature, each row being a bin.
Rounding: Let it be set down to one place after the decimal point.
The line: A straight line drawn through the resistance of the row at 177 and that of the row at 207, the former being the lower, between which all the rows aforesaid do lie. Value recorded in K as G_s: 4.0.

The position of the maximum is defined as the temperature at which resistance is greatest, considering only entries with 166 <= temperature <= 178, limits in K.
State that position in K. 177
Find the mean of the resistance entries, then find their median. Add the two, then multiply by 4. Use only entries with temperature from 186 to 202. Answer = 56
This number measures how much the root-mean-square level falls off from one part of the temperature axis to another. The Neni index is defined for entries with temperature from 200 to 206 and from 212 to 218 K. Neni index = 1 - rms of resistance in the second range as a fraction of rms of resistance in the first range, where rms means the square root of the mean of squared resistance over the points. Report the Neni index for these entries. -0.21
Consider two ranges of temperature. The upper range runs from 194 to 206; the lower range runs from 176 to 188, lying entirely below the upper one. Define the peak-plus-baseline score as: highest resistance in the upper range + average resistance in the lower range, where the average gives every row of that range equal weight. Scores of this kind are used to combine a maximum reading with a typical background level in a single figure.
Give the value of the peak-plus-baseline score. 15.9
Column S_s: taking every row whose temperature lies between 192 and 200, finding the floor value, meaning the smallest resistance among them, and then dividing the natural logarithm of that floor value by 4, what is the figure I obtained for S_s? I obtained 0.44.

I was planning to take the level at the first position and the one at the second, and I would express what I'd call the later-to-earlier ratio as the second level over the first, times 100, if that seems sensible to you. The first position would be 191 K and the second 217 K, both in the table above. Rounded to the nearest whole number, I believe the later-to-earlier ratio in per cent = 70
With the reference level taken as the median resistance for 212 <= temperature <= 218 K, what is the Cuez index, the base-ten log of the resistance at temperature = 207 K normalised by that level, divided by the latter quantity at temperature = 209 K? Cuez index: 1.1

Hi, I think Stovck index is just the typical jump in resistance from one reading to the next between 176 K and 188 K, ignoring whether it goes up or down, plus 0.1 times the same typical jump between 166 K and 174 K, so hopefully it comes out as 0.49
